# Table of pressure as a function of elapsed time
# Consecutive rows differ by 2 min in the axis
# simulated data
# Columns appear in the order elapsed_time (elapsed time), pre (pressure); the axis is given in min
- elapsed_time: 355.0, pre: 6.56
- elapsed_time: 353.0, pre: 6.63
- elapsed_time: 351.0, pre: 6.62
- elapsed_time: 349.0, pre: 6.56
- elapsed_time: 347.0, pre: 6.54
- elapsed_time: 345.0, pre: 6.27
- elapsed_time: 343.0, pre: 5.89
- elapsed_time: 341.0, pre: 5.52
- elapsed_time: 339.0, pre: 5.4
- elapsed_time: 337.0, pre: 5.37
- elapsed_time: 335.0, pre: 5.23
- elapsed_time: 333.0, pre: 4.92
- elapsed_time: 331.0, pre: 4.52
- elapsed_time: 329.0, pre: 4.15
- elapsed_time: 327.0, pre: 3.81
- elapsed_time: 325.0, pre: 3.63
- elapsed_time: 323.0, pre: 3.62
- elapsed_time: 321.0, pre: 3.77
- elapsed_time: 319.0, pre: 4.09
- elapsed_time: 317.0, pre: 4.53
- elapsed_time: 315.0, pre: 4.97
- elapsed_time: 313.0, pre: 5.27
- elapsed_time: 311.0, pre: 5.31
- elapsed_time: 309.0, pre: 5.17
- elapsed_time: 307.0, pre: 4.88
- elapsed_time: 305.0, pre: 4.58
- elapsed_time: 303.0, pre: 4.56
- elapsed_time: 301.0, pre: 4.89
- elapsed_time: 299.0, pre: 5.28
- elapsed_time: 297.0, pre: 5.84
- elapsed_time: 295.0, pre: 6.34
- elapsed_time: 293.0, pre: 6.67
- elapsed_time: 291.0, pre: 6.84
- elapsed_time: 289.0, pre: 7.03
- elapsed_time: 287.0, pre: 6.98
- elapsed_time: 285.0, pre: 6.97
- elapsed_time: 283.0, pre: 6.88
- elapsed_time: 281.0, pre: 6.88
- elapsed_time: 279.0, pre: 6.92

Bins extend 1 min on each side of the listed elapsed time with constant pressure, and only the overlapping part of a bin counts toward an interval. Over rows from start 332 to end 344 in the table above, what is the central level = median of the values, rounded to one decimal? 5.4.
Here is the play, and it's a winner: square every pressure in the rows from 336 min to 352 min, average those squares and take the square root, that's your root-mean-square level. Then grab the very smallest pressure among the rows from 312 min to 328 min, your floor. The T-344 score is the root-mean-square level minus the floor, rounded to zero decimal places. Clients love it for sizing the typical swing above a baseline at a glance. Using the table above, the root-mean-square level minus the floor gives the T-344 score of 2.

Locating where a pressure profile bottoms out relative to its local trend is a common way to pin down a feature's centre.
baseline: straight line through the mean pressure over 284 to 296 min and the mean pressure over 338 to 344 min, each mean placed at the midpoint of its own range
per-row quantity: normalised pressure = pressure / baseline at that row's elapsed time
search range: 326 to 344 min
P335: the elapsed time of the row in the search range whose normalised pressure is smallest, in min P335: 327.0 min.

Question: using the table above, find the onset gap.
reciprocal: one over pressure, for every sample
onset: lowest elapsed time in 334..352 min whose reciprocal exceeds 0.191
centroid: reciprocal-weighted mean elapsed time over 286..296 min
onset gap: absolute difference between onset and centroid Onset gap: 43.9 min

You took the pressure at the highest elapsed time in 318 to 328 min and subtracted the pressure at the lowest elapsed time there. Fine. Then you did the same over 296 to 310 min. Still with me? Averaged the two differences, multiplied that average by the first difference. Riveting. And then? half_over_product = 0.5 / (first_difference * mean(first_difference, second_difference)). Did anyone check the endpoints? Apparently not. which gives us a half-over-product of 3.8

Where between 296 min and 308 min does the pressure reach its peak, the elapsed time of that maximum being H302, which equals 297.0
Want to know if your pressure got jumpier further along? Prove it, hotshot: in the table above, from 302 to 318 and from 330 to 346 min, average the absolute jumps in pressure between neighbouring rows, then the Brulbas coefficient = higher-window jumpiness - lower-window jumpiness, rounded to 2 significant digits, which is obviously 0.031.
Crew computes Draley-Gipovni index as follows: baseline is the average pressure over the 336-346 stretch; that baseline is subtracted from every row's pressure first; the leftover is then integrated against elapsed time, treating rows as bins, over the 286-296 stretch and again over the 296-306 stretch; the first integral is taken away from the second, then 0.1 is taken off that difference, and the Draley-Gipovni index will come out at -18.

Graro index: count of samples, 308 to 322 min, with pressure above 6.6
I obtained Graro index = 0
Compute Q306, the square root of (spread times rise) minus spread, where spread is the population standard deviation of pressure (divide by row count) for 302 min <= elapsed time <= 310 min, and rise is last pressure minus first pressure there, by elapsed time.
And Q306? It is 0.14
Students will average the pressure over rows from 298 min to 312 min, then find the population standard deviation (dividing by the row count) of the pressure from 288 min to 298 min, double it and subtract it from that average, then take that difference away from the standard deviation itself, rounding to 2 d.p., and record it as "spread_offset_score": -3.70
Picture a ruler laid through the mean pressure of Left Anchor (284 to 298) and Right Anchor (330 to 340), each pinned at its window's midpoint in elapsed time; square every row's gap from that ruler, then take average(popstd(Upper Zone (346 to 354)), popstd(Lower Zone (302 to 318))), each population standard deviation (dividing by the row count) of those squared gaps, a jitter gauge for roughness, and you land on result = 0.68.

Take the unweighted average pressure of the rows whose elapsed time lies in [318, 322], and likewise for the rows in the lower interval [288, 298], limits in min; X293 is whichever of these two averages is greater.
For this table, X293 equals 6.5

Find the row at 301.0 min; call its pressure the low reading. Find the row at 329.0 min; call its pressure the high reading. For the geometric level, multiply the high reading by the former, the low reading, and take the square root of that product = 4.50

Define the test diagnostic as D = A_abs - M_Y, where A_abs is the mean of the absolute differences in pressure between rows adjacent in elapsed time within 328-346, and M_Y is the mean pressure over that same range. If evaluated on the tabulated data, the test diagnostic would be -5.0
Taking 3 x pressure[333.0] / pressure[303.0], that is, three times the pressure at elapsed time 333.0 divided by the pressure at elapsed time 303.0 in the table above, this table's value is 3.24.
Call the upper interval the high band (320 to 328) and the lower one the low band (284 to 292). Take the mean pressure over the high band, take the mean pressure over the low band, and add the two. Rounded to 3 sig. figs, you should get 10.7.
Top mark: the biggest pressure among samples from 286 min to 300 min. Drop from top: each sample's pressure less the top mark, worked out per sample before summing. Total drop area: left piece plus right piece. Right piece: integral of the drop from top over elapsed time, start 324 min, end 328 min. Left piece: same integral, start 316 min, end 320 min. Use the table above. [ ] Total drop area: -24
